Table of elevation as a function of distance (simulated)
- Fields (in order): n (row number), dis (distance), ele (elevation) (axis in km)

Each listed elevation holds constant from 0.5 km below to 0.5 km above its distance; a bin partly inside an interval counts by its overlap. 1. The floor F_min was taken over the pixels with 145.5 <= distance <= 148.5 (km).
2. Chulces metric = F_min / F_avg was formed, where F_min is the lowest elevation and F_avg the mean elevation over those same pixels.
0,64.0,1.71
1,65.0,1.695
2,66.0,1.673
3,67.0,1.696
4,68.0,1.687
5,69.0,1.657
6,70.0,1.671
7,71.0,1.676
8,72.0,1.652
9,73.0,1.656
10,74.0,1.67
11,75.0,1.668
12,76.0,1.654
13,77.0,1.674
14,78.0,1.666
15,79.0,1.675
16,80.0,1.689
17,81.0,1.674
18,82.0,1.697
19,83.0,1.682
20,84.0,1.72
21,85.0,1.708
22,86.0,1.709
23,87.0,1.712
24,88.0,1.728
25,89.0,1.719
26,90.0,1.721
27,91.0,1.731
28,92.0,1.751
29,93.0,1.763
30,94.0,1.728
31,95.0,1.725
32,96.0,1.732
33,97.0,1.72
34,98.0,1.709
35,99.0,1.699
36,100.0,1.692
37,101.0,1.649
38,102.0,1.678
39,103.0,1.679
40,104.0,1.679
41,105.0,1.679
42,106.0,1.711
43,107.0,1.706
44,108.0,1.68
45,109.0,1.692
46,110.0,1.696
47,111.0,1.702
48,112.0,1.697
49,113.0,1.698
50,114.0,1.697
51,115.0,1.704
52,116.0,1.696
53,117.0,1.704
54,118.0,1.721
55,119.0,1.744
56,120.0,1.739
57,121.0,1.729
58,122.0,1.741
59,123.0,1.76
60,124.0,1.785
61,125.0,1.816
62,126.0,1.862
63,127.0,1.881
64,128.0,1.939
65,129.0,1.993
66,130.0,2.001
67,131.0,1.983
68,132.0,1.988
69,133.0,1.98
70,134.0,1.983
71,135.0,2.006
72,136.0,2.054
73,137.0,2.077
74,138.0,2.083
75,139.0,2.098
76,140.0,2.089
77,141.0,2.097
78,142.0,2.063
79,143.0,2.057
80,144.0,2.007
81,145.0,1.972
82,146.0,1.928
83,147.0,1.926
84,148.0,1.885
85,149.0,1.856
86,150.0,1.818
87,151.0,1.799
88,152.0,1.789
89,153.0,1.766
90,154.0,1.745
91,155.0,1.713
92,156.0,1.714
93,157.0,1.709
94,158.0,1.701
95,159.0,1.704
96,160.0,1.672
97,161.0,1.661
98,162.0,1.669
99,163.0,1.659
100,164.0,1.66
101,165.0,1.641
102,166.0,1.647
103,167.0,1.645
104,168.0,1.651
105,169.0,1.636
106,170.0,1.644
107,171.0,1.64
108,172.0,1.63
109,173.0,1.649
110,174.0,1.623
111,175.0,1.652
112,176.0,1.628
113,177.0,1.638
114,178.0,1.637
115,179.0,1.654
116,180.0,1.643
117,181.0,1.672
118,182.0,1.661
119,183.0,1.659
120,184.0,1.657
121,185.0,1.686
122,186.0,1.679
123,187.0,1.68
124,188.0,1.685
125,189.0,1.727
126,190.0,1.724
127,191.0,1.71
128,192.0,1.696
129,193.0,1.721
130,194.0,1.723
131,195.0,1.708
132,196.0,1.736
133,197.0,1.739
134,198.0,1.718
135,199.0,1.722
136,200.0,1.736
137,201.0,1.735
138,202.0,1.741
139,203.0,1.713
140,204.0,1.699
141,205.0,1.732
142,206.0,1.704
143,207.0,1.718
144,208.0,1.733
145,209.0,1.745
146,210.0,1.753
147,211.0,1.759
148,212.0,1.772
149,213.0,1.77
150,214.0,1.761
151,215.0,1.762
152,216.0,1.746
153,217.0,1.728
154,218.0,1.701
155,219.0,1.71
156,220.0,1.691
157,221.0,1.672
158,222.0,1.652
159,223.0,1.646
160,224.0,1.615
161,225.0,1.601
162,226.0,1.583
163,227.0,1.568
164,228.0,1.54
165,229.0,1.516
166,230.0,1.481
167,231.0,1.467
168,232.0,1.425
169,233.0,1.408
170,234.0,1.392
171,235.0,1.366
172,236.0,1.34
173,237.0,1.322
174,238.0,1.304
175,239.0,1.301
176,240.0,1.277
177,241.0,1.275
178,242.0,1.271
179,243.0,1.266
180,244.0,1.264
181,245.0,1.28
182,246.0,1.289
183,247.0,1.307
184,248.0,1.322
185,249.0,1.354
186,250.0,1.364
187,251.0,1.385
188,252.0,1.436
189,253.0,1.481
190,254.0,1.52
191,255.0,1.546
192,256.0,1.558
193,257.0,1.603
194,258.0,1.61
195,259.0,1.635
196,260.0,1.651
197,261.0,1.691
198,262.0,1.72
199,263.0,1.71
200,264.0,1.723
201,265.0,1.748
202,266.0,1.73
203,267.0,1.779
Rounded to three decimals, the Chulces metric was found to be 0.985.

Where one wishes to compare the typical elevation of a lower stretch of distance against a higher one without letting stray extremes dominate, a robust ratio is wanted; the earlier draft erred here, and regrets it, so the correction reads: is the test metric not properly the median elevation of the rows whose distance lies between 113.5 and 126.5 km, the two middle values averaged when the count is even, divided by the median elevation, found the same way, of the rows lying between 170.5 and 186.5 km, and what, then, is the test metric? 1.054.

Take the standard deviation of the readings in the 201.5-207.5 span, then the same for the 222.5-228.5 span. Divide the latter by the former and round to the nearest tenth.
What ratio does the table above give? 2.3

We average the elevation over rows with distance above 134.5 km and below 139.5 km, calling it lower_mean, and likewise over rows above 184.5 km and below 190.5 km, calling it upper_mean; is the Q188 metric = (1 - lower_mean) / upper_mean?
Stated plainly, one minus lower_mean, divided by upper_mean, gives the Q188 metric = -0.63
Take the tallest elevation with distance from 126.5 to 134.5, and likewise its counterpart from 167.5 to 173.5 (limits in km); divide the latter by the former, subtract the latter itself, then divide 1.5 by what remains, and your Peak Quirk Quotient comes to -1.8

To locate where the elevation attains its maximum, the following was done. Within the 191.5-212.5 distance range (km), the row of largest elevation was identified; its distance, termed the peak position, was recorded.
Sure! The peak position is 212.0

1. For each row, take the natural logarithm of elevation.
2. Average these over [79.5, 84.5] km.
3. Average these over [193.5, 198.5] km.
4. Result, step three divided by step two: 1.04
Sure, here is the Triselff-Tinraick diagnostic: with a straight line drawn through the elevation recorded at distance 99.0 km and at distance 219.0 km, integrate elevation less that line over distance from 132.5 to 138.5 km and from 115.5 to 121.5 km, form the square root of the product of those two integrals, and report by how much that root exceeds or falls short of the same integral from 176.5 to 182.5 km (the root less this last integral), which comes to 0.8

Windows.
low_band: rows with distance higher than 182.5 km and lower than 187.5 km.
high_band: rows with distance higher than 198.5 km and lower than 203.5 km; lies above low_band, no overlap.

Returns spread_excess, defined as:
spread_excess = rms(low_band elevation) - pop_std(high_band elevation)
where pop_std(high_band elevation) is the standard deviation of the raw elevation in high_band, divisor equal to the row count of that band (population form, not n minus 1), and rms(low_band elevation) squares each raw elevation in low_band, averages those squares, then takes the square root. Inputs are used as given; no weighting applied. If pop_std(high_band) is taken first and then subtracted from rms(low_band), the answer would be 1.662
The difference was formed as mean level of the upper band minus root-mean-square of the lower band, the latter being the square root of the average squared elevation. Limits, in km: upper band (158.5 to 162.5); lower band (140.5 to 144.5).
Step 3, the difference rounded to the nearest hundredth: -0.38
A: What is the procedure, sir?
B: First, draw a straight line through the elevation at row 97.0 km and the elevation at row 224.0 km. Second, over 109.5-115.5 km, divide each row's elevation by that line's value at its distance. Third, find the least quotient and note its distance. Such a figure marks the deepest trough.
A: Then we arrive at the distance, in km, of 110.0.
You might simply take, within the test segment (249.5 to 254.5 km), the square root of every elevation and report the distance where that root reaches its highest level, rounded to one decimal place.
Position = 254.0 km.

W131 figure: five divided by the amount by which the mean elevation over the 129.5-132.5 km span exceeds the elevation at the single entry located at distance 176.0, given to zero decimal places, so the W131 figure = 14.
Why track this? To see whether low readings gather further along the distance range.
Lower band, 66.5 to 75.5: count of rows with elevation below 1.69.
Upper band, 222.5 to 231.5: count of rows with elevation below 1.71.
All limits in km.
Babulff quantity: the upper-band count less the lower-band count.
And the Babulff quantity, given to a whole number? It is 1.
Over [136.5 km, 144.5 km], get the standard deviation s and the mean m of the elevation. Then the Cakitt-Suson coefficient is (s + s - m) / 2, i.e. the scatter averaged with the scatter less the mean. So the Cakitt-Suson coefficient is -1.01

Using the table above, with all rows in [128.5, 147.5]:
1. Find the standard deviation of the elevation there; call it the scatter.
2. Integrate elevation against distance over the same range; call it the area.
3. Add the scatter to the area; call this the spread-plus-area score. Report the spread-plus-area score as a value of 38.4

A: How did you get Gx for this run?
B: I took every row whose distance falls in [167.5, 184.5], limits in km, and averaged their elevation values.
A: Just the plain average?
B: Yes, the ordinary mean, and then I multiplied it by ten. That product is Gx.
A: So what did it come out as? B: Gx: 16.5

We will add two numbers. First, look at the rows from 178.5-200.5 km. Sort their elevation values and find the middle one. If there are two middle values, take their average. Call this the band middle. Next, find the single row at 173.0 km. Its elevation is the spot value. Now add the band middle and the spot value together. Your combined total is 3.35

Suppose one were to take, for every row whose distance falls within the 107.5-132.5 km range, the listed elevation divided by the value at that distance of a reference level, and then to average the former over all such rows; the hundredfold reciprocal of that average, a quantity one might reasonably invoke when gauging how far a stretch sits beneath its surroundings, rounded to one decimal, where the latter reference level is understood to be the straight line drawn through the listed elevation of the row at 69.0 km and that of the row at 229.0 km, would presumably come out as 90.2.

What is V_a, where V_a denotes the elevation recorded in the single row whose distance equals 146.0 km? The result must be 1.928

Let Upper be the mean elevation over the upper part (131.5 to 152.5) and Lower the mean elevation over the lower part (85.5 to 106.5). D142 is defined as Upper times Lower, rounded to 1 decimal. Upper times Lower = 3.4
